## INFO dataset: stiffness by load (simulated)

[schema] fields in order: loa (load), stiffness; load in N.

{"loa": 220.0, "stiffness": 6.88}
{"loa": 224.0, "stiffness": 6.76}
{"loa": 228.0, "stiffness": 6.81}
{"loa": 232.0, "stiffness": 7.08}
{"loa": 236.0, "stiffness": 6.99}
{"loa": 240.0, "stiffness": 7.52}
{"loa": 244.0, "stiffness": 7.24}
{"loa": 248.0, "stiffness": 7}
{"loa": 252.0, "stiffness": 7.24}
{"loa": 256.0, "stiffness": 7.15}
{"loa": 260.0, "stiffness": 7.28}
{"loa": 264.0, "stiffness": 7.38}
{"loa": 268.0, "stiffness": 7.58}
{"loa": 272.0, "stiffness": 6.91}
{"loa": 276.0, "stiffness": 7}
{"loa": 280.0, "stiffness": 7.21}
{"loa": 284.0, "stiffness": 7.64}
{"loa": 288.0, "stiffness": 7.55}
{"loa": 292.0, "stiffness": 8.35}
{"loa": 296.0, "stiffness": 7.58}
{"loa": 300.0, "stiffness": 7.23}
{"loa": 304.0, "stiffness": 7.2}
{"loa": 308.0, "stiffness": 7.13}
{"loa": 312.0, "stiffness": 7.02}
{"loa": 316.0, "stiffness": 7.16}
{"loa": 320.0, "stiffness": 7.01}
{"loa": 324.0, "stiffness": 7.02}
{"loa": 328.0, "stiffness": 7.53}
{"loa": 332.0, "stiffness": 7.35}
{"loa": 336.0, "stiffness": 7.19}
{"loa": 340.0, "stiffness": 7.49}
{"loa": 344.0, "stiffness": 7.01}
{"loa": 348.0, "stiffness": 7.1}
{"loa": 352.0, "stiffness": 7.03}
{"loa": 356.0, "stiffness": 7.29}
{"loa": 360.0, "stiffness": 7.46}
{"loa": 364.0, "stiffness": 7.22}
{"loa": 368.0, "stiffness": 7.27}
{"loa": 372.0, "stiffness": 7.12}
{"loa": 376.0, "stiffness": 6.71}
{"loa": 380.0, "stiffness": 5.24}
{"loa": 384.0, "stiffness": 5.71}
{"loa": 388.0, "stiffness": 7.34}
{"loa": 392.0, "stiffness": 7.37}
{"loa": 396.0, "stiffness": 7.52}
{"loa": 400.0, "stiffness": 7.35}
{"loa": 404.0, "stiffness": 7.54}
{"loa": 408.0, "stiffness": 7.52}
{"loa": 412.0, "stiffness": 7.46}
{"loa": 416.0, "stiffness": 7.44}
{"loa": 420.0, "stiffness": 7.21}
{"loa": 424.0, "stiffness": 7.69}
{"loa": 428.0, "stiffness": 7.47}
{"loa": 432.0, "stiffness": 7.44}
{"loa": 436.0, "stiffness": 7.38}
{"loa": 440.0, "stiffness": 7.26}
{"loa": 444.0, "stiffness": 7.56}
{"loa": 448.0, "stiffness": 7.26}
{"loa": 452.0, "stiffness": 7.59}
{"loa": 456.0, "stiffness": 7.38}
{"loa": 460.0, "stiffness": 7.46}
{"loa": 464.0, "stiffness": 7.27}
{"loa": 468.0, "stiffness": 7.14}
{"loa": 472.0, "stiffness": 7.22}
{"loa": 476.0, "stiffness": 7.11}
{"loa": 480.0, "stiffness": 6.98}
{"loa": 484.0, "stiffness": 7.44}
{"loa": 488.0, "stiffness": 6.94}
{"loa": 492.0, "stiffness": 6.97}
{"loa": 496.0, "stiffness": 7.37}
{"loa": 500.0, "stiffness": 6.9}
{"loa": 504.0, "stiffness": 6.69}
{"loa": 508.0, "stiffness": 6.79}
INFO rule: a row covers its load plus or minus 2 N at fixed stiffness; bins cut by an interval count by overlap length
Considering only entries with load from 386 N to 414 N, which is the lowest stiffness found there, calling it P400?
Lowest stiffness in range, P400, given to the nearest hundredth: 7.34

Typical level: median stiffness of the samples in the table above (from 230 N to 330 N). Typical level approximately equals 7.21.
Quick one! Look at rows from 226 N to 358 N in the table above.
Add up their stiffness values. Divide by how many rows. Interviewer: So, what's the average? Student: 7.25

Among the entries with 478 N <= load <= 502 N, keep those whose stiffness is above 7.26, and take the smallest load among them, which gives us 484.0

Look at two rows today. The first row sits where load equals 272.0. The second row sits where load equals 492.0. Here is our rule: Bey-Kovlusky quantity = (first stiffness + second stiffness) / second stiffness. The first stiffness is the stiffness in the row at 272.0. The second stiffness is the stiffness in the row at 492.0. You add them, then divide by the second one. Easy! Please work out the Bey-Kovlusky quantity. 1.99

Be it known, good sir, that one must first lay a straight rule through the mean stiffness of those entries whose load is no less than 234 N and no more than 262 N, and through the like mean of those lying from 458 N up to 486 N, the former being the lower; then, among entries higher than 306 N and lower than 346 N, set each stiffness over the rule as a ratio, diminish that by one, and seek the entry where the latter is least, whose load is 344.0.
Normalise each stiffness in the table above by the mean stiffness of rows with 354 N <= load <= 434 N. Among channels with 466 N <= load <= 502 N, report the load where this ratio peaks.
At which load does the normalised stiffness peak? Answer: 484.0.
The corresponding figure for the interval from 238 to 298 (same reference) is 292.0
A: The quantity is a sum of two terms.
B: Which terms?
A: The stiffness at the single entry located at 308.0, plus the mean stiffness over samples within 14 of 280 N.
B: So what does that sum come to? 14.6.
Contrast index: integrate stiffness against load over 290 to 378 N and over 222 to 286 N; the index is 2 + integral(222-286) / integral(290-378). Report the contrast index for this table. 2.72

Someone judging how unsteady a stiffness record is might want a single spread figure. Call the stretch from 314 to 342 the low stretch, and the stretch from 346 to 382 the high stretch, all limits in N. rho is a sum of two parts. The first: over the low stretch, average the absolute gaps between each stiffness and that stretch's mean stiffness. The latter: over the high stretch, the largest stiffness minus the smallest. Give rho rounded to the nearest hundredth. 2.40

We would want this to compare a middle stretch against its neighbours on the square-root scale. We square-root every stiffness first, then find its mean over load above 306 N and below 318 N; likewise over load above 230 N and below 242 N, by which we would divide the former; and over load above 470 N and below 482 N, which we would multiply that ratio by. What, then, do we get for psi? 2.65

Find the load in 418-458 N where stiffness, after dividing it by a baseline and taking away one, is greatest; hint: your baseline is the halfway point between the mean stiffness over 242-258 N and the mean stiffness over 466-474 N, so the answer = 424.0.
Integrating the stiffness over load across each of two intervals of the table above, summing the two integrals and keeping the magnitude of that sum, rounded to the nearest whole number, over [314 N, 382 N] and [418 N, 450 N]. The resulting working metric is 718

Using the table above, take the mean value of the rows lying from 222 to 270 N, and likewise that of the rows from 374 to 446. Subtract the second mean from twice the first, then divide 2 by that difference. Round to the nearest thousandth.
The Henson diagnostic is 0.279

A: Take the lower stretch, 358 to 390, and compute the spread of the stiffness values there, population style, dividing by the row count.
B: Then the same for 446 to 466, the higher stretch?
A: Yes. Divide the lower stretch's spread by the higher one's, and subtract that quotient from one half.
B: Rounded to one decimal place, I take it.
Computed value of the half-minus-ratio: -5.8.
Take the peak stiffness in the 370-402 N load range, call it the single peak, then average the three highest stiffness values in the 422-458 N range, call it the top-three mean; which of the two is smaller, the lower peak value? 7.52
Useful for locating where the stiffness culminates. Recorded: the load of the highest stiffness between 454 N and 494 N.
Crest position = 460.0 N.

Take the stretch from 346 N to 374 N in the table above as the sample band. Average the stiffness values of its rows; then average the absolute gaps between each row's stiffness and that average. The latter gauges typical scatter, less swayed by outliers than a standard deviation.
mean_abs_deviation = 0.11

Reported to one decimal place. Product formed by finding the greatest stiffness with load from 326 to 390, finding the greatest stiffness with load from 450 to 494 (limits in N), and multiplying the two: 57.2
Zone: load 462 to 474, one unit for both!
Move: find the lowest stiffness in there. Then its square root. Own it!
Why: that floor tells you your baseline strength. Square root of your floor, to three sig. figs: 2.67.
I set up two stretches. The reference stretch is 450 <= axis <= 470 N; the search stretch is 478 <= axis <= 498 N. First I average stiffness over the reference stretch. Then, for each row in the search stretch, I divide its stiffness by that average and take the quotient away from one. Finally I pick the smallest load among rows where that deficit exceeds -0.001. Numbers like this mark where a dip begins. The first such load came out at 480.0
